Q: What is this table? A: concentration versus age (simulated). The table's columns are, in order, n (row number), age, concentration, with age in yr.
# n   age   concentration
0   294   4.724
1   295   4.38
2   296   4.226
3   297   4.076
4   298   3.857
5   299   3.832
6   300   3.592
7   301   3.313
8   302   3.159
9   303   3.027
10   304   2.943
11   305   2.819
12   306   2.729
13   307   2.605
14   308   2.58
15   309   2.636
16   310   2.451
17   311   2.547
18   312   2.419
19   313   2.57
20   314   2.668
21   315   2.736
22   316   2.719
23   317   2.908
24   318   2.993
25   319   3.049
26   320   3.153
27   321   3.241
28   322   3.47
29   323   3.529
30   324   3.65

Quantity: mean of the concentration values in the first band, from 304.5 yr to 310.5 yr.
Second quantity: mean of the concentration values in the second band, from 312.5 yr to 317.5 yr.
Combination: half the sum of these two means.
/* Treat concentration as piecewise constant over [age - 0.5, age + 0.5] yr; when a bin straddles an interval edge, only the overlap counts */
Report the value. 2.68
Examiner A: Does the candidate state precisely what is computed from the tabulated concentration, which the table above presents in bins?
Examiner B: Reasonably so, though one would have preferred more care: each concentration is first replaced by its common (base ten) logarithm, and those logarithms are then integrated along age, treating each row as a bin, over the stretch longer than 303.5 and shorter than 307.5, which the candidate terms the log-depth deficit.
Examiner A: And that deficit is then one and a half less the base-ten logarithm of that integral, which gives 1.25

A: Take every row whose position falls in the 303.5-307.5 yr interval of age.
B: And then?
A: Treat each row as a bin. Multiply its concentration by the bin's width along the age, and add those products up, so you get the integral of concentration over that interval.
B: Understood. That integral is 11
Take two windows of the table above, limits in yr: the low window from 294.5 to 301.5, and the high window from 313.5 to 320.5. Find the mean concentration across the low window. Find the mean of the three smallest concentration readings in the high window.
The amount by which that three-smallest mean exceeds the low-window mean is -1.19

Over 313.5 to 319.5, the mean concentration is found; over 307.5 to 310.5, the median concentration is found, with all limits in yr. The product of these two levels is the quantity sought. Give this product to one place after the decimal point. 7.3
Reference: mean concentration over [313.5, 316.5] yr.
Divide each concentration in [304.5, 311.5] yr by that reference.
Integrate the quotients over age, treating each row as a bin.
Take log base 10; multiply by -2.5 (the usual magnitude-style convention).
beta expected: -2.08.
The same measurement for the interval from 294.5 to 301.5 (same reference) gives -2.51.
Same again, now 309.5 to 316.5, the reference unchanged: -2.06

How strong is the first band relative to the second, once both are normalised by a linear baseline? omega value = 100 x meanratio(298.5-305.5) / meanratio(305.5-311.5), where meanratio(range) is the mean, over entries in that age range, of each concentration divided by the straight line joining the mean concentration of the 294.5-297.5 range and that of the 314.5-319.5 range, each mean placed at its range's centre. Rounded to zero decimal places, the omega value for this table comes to 111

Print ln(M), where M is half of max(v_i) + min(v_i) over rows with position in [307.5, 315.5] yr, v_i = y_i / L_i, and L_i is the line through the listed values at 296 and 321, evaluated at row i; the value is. -0.32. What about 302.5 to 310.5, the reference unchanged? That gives -0.33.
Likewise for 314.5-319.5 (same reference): -0.16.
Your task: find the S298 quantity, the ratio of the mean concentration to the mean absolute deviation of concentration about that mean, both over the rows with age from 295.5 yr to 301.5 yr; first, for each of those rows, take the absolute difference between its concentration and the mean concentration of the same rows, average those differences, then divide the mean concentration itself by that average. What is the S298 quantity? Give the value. 16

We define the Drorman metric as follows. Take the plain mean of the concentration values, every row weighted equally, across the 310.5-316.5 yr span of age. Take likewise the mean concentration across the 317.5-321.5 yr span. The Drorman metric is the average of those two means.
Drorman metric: 2.86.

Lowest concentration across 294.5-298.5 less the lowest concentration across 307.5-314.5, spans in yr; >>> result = 1.4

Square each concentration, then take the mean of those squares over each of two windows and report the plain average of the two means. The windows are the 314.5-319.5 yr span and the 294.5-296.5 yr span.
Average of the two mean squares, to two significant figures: 13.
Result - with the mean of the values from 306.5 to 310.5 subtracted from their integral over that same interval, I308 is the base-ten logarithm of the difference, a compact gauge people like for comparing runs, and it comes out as 0.89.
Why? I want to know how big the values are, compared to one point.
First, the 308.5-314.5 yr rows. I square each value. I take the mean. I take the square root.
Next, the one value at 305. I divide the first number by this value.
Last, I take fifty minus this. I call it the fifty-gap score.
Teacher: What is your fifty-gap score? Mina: 49.1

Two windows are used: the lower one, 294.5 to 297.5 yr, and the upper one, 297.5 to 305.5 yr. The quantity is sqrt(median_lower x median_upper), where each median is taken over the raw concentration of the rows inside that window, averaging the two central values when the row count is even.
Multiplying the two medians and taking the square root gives 3.7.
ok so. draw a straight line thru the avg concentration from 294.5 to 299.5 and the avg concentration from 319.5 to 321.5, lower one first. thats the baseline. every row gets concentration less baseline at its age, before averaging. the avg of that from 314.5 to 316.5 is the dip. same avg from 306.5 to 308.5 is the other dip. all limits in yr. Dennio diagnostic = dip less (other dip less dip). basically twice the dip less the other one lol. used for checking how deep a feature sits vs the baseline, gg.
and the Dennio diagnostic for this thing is -0.2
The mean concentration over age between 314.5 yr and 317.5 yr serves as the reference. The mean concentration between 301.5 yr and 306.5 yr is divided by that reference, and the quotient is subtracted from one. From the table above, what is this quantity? -0.05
